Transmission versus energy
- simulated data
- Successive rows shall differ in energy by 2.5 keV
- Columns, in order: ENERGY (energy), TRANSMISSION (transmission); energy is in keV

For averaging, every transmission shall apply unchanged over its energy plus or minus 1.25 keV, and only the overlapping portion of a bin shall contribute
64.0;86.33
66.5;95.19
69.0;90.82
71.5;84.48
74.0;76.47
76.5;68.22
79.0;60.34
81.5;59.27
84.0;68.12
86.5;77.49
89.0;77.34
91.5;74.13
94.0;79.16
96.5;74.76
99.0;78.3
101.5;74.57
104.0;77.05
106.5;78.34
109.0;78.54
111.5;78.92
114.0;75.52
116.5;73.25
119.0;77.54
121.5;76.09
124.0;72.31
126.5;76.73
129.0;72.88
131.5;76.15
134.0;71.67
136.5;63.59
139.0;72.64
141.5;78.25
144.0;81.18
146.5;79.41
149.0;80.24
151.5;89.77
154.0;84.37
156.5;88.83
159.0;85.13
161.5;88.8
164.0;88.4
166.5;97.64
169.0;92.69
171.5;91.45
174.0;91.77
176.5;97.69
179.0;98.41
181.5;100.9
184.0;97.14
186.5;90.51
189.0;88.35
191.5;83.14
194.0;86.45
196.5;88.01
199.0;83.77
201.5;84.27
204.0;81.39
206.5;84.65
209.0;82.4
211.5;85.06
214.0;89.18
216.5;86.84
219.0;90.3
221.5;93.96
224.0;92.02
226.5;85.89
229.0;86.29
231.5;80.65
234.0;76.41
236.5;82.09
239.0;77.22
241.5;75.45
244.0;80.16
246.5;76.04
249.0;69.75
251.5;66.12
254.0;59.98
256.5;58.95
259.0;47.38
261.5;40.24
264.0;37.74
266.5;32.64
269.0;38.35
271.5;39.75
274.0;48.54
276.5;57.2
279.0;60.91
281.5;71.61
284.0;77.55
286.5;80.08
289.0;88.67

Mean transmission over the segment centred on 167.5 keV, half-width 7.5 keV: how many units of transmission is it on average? 92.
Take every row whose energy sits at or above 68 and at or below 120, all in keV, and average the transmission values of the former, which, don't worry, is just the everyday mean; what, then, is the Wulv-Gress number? 75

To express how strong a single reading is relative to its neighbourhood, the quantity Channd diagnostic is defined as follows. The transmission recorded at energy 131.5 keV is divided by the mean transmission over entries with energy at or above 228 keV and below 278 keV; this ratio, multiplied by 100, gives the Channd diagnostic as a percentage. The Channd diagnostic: 124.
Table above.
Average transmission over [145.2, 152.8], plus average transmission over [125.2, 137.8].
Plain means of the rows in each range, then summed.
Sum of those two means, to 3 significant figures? 155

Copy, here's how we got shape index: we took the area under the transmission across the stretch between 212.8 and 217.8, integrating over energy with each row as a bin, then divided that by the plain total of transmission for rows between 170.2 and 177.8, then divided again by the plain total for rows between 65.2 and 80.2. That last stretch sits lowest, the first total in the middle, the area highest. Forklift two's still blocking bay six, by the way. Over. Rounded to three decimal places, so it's 0.003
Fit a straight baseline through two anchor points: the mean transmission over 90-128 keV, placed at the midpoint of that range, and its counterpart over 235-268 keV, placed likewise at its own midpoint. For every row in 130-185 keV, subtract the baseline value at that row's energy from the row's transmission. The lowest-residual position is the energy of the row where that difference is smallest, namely 136.5 keV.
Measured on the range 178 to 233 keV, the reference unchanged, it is 204.0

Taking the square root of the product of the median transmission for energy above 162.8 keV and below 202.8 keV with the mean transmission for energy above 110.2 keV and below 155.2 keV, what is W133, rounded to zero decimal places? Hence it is 84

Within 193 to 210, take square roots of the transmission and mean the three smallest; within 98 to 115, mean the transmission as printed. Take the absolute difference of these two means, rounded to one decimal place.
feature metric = 68.2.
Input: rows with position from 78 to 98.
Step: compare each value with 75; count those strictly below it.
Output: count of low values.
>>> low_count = 5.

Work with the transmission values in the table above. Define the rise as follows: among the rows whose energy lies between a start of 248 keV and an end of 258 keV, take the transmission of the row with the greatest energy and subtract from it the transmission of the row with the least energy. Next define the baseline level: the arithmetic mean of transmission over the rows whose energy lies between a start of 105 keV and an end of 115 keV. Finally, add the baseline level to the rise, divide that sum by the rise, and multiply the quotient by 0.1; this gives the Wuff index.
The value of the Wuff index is -1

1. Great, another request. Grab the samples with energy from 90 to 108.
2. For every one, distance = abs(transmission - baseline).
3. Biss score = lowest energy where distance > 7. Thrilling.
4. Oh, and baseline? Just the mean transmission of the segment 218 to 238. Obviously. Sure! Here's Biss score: 91.5 keV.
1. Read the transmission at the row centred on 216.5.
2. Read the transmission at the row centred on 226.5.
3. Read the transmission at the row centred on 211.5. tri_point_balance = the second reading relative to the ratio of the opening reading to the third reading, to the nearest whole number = 84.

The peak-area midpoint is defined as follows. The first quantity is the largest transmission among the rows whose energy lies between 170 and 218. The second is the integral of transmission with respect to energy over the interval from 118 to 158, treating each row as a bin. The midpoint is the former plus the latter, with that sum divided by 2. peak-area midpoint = 1603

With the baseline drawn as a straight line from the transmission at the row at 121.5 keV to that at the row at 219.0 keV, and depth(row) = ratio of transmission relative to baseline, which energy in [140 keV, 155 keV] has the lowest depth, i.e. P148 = 141.5 keV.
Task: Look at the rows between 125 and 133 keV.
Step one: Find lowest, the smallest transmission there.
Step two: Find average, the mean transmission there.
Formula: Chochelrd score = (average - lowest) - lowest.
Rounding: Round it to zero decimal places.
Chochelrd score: -71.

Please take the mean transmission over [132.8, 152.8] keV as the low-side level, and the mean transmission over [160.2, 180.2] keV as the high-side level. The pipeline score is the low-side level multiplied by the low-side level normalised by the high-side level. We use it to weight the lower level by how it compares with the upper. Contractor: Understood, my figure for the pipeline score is 64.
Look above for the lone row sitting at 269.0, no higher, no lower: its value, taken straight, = 38.35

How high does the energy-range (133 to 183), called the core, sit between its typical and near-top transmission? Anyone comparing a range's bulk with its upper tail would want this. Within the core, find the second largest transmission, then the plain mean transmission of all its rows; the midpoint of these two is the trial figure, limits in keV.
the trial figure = 92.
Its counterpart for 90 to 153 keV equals 79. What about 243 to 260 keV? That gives 71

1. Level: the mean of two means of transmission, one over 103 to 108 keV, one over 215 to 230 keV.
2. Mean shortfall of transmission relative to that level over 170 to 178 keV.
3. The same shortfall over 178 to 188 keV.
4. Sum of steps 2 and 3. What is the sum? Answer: -23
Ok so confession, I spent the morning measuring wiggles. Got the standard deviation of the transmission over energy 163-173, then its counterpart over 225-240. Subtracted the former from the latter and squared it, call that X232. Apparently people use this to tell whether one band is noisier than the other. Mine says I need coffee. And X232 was 0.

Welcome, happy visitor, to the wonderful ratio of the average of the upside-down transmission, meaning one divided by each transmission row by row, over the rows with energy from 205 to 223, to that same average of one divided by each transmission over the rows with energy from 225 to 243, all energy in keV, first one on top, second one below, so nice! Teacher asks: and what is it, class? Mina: 0.92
